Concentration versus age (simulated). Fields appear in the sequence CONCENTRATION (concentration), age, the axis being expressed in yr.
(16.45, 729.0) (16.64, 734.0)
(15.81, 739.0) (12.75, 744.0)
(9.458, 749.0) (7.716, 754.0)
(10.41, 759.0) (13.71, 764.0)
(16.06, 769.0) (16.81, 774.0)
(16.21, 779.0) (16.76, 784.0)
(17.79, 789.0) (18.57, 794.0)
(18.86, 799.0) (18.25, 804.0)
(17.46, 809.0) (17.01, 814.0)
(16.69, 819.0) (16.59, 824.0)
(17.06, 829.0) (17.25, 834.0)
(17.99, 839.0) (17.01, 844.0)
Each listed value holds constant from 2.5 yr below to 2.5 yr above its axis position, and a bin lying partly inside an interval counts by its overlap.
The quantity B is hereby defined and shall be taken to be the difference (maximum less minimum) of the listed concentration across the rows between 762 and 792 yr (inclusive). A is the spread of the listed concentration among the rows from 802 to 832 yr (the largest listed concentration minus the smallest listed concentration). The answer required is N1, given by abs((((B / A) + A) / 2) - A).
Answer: 0.4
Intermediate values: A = 2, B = 4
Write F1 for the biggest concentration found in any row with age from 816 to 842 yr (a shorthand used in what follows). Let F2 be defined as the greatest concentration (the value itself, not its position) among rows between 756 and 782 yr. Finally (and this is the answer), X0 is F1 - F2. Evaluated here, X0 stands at 1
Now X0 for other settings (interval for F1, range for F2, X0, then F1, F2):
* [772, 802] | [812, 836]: 2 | 18.86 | 17.25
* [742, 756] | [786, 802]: -6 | 12.75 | 18.86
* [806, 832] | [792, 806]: -1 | 17.46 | 18.86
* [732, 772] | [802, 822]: -2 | 16.64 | 18.25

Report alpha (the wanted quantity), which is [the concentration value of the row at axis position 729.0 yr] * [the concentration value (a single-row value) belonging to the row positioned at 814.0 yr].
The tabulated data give 280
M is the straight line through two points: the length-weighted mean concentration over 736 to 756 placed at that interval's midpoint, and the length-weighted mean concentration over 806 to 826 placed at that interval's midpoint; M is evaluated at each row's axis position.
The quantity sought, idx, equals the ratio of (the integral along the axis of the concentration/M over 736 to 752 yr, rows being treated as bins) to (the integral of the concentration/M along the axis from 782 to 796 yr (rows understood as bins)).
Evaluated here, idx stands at 1.07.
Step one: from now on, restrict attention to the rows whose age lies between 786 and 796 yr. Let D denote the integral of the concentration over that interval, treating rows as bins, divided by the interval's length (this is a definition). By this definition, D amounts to 18.1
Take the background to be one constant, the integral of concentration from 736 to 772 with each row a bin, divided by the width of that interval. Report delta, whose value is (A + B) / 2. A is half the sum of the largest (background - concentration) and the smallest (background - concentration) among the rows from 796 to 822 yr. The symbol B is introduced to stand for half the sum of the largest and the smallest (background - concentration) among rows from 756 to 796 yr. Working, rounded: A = -5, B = -2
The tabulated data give -3.7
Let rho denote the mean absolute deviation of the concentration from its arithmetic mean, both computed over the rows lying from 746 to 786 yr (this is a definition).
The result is 3.1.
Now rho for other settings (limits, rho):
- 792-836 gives 0.7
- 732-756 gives 3.1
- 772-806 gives 0.9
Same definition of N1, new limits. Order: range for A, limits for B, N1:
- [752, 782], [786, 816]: 4.4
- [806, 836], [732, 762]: 4.7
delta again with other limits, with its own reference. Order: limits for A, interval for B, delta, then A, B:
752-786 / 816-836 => -2.2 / 0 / -5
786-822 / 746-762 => -1.0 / -5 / 3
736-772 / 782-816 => -2.5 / 1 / -5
